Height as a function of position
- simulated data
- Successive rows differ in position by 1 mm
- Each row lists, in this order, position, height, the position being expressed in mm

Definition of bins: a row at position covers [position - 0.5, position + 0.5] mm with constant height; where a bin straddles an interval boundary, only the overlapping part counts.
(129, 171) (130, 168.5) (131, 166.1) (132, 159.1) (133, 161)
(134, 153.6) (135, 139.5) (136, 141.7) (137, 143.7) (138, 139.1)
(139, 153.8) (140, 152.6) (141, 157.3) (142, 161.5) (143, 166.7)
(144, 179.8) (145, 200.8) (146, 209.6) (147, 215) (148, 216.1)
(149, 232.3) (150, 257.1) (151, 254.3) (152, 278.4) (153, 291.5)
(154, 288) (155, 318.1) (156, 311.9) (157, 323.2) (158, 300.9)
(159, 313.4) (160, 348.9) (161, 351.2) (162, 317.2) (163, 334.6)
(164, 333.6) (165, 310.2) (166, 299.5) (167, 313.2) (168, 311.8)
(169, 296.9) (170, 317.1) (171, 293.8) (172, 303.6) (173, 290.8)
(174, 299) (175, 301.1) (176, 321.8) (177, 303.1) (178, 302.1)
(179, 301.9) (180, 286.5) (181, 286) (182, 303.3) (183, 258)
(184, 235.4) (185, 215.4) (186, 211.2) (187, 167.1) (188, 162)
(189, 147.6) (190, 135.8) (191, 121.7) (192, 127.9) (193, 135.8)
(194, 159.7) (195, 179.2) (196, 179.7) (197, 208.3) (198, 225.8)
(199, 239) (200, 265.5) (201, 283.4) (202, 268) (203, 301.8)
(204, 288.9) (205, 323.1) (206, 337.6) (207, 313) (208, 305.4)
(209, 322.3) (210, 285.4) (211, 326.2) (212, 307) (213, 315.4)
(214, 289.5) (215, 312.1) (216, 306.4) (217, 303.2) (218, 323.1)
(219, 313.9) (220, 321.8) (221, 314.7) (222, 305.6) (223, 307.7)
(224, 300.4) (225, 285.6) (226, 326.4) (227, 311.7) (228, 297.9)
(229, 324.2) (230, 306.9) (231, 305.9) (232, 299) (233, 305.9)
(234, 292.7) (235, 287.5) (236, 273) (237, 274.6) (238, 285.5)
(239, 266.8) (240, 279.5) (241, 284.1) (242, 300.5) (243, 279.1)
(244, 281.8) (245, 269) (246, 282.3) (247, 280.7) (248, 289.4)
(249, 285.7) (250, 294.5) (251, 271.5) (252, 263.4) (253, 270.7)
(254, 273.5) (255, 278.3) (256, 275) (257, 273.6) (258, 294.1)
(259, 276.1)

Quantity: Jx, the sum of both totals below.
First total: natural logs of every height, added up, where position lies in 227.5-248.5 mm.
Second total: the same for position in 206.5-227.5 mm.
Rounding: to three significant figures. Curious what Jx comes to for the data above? 239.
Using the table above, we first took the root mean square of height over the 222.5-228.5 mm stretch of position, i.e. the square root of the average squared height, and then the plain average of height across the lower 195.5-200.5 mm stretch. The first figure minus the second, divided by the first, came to 0.27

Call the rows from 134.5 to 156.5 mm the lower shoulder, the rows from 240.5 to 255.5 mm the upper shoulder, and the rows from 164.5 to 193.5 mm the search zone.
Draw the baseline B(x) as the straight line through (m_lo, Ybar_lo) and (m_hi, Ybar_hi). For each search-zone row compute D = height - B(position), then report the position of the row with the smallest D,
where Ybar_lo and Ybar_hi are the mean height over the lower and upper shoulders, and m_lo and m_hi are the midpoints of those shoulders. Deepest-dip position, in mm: 191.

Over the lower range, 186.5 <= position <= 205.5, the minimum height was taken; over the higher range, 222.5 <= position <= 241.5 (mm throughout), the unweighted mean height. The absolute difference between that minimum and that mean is 174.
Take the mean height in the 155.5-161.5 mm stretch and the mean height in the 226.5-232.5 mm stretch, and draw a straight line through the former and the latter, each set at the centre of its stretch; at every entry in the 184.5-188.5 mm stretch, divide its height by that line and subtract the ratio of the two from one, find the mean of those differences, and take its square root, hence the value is 0.637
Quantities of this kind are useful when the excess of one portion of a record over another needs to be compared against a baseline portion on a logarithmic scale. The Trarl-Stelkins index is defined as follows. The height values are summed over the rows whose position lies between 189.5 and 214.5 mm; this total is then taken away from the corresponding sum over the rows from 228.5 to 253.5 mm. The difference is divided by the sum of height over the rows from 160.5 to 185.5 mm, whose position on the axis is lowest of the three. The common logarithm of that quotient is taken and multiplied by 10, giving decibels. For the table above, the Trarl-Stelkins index -9.2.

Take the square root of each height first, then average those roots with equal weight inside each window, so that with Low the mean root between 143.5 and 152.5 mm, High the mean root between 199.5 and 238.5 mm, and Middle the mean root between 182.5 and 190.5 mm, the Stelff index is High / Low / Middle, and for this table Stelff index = 0.084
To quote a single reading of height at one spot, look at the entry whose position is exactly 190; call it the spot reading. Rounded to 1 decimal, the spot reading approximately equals 135.8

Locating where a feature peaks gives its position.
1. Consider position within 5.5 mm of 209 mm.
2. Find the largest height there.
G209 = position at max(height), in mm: 206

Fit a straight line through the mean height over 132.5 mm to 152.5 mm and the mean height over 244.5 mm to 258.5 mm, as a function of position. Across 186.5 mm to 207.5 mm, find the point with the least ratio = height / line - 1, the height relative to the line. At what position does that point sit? 191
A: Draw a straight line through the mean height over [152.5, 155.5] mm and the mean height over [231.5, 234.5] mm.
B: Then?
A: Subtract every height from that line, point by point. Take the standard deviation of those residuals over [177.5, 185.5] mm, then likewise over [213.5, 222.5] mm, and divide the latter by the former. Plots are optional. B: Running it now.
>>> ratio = 0.31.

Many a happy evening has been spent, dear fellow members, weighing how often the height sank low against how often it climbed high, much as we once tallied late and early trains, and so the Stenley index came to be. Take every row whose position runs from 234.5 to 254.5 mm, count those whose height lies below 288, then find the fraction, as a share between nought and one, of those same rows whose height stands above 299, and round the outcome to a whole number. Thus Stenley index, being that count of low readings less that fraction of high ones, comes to 17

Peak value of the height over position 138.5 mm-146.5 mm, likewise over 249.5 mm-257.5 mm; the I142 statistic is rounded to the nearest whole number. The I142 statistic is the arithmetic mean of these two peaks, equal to 252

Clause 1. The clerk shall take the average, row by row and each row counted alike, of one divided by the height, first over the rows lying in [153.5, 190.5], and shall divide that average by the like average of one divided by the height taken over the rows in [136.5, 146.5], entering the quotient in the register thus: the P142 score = 0.61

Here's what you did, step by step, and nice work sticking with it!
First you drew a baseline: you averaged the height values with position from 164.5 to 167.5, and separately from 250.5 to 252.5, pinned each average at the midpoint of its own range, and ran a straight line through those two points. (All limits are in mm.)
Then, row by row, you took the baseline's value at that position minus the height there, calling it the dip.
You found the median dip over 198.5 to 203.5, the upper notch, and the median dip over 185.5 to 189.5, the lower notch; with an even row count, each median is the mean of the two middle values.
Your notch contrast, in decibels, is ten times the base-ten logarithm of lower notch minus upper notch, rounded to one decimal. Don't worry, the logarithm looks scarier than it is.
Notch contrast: 20.4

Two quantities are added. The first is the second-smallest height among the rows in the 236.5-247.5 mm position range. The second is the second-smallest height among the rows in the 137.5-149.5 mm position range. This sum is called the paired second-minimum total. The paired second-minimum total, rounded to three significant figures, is 422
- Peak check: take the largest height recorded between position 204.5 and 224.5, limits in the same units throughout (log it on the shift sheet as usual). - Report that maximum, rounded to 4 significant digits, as 337.6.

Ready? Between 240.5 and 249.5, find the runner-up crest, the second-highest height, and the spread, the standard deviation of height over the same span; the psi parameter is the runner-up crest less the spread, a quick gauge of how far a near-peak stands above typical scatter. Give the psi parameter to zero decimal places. 281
